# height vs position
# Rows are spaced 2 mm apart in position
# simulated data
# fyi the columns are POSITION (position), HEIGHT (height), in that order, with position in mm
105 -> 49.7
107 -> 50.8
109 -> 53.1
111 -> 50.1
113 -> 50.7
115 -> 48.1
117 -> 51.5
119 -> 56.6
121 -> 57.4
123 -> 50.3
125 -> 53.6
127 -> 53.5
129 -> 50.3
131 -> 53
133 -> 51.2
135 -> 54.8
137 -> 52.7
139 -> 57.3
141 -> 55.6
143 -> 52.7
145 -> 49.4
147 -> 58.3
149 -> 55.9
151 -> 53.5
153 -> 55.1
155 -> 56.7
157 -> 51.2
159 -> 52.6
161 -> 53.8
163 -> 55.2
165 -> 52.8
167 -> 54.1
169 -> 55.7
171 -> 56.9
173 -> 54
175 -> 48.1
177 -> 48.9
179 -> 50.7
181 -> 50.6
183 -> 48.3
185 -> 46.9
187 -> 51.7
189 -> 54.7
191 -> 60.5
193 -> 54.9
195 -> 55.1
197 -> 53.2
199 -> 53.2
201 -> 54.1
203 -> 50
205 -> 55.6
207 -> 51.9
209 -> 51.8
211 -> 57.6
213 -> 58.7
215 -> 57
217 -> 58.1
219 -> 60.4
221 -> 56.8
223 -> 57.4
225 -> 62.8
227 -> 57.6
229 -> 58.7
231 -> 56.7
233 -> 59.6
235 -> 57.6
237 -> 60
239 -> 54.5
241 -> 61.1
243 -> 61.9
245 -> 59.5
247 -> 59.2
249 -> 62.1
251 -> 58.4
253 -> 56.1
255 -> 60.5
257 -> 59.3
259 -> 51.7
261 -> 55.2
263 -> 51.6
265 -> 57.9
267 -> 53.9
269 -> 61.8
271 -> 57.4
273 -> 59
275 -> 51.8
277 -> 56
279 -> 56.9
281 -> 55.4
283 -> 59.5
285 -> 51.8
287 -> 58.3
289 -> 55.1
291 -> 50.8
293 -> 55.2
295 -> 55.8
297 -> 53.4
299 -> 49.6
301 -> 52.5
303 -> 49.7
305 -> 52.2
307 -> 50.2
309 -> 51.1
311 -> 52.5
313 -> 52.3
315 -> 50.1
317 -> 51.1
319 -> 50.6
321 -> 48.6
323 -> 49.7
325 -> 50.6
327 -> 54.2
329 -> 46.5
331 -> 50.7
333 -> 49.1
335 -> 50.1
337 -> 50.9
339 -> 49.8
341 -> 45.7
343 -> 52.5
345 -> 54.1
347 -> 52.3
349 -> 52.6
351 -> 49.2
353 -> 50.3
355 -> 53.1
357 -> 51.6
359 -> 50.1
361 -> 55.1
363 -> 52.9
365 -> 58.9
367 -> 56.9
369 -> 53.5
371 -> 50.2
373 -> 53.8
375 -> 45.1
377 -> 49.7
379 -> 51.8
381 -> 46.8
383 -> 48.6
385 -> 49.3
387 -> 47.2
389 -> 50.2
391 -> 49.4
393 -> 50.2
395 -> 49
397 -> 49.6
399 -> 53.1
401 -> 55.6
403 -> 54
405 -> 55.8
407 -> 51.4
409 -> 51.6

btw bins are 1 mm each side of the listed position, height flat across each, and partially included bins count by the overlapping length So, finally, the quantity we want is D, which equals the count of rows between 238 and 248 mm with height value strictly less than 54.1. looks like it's 0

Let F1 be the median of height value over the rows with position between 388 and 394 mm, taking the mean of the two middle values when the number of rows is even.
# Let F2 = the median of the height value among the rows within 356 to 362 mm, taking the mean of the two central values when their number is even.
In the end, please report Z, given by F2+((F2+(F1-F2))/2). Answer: 77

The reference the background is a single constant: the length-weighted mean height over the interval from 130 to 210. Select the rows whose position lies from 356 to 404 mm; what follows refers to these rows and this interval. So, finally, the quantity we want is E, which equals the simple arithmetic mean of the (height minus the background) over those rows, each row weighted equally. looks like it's -2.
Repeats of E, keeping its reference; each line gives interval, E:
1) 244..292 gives 3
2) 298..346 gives -3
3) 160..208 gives 0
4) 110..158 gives 0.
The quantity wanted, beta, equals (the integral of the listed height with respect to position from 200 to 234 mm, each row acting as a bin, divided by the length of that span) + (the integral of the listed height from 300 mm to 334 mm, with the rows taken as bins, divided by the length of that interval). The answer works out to 107.4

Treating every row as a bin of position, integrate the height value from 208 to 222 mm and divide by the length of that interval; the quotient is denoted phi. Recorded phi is 57.2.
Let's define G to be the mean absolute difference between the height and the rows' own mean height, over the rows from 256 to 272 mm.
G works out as 3.0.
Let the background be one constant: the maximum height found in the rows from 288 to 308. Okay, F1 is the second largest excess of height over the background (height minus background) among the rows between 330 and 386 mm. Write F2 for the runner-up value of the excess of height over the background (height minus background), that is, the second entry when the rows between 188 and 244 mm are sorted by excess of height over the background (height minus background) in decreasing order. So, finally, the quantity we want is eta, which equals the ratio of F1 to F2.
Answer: 0.2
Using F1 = 1.1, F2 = 6.1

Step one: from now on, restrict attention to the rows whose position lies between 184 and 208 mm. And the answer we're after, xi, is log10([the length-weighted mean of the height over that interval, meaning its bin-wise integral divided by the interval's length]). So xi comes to 1.728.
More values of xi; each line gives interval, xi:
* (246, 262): 1.762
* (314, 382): 1.709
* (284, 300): 1.730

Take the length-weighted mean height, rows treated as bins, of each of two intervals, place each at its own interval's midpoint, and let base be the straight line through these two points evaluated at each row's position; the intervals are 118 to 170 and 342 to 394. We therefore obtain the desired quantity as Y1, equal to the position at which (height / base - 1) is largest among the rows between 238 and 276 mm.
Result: 249 mm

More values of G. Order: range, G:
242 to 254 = 1.6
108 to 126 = 2.5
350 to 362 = 1.7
